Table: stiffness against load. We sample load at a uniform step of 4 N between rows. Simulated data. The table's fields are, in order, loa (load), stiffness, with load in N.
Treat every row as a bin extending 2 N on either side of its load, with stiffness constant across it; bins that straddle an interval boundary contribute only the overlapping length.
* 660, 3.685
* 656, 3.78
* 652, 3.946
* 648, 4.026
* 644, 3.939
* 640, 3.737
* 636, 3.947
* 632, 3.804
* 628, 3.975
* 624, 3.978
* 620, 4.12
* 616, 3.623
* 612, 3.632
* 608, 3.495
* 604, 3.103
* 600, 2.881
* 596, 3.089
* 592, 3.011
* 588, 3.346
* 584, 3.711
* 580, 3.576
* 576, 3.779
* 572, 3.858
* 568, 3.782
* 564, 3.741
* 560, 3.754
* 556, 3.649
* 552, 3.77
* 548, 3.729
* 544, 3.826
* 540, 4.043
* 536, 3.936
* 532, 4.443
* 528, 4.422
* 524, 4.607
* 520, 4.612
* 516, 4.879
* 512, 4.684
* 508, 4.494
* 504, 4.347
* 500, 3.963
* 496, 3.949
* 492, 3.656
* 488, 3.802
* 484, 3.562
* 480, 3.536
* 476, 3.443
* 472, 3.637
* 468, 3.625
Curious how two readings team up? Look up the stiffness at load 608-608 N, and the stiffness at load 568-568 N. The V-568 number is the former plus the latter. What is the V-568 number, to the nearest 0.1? 7.3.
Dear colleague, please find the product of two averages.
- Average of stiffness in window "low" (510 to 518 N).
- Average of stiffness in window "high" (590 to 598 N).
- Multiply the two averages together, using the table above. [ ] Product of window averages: 14.6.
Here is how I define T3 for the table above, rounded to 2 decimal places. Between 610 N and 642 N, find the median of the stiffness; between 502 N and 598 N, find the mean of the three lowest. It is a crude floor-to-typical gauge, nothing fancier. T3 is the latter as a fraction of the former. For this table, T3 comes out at 0.81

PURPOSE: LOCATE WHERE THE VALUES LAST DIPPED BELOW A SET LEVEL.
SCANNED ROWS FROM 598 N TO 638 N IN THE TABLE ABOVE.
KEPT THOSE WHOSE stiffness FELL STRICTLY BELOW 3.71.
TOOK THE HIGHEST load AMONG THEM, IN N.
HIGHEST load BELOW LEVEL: 616 N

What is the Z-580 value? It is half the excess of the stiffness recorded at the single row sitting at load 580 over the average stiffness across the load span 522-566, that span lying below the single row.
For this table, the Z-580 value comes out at -0.2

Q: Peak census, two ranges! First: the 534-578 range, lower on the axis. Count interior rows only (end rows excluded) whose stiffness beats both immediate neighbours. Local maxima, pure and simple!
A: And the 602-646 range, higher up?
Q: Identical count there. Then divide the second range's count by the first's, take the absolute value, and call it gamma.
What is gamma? 0.75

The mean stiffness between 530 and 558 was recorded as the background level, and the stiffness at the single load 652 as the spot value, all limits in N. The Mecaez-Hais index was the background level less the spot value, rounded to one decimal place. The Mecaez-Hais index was 0.0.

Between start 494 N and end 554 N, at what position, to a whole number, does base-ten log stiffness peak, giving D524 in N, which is 516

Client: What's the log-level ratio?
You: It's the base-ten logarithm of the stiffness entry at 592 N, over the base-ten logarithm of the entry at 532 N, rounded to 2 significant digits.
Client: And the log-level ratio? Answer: 0.74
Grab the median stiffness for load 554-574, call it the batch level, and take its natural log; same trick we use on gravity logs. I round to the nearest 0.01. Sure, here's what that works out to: 1.32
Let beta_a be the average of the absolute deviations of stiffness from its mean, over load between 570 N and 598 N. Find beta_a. 0.29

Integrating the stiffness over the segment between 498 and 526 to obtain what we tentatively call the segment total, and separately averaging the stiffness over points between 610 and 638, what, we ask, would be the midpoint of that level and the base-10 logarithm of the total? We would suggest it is 2.98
